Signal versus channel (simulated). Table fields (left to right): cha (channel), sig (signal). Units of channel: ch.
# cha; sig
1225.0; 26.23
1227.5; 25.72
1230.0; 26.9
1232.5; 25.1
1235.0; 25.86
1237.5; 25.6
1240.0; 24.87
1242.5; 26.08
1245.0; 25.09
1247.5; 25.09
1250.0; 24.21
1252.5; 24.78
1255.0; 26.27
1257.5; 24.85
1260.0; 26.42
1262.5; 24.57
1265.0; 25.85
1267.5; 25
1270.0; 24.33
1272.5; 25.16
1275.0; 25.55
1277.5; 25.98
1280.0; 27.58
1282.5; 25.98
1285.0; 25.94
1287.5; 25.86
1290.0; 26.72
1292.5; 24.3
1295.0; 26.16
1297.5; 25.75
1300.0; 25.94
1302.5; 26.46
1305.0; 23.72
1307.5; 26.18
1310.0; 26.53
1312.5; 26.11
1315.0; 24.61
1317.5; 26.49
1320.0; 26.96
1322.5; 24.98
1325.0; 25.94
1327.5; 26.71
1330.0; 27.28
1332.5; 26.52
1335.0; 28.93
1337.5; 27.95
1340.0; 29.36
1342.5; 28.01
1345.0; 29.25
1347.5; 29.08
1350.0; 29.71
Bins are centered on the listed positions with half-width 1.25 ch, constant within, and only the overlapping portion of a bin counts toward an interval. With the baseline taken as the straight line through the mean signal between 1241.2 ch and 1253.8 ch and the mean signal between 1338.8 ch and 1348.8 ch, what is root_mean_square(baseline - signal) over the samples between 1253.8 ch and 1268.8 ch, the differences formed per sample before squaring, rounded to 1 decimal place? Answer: 0.8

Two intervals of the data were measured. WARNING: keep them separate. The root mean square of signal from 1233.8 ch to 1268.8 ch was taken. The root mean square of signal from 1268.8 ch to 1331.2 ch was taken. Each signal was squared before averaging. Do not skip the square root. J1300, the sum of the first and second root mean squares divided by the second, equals 1.98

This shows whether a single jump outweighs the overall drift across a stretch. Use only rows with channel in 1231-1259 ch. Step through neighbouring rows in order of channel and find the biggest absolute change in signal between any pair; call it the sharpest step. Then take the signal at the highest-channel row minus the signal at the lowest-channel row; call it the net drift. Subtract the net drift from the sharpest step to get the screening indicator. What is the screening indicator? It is 1.7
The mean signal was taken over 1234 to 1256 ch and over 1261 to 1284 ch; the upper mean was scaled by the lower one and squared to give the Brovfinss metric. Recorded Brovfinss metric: 1.02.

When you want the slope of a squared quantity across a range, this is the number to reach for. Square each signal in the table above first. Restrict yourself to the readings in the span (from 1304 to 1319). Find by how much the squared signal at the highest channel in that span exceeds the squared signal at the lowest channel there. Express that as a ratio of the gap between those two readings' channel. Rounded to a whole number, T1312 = 11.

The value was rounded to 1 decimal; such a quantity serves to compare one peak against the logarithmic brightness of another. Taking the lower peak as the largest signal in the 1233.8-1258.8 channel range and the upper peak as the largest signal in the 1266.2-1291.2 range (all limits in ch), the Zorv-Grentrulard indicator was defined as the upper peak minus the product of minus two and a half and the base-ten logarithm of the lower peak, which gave 31.1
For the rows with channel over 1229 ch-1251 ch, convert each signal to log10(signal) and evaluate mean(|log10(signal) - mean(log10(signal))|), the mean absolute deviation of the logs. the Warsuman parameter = 0.0104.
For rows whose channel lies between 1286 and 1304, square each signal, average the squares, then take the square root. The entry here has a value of 25.9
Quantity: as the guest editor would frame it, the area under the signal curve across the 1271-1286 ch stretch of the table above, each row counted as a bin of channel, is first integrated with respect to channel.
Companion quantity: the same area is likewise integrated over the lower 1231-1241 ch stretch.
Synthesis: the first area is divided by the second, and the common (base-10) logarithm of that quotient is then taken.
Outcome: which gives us 0.19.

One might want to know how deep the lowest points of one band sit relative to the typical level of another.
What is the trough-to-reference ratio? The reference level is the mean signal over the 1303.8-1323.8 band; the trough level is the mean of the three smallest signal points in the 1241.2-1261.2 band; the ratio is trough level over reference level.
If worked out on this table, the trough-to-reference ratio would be 0.958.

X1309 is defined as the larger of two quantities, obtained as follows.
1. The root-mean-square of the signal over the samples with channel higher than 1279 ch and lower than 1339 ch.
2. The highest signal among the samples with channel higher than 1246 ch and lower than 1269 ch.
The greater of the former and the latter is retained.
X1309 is 26.4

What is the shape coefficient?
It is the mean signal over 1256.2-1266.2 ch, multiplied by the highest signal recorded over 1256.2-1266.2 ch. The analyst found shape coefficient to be 672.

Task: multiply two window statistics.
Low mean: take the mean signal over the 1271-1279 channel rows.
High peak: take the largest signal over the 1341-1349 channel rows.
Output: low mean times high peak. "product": 748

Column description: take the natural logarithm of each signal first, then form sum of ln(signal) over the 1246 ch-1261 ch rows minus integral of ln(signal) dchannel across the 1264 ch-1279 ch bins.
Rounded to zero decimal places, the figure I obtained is -29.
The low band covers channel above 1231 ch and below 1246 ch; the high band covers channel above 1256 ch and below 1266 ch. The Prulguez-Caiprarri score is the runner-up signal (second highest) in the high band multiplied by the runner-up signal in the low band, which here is 668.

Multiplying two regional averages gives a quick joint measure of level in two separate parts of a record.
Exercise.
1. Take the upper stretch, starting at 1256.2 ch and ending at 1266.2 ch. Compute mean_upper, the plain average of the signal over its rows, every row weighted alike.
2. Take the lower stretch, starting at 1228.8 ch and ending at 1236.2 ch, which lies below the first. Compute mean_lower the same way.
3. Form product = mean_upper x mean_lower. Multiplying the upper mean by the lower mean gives 660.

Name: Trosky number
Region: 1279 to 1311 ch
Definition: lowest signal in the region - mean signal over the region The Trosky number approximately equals -2.2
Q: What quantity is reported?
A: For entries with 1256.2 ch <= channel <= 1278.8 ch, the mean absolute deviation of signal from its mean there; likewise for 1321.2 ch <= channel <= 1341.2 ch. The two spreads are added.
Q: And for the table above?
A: 1.7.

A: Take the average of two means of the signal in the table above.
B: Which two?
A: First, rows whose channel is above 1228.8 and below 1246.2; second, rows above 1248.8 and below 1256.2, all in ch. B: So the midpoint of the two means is 25.4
